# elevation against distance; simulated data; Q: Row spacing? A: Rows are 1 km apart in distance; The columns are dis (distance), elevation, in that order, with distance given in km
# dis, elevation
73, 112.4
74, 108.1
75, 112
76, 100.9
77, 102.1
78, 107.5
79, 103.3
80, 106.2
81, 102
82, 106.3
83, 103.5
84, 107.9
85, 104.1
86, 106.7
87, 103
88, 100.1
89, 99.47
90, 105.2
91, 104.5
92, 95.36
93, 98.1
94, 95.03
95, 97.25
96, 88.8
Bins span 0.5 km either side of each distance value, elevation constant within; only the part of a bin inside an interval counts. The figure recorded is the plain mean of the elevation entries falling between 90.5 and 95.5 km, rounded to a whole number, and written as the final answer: 98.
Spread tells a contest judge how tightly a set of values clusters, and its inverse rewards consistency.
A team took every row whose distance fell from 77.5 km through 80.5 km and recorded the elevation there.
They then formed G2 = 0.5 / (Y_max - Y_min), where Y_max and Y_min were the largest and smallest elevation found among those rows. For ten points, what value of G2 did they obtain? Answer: 0.12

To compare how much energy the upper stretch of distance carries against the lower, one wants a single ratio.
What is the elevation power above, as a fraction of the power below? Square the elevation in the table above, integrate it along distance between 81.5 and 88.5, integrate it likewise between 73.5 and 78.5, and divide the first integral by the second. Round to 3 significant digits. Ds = 1.36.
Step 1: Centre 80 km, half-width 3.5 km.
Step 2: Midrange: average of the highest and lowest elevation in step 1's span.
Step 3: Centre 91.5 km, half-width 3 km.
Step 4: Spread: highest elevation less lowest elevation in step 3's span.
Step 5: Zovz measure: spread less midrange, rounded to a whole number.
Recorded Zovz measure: -95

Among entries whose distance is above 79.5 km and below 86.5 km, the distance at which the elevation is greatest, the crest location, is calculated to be 84 km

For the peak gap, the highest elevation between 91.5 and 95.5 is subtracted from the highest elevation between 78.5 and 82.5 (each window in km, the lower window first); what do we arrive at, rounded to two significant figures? 8.2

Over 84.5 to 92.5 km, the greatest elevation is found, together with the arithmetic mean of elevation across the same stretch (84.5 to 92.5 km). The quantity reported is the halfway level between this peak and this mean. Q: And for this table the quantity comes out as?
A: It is 104.5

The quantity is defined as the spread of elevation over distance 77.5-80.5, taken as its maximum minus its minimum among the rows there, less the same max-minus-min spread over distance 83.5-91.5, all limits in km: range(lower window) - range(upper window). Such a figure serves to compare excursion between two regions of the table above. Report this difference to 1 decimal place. -4.2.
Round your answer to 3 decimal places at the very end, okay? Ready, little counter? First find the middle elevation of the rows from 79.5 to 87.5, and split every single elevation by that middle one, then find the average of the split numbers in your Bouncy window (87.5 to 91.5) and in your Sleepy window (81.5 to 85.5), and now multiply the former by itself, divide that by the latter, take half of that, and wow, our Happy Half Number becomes 0.472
